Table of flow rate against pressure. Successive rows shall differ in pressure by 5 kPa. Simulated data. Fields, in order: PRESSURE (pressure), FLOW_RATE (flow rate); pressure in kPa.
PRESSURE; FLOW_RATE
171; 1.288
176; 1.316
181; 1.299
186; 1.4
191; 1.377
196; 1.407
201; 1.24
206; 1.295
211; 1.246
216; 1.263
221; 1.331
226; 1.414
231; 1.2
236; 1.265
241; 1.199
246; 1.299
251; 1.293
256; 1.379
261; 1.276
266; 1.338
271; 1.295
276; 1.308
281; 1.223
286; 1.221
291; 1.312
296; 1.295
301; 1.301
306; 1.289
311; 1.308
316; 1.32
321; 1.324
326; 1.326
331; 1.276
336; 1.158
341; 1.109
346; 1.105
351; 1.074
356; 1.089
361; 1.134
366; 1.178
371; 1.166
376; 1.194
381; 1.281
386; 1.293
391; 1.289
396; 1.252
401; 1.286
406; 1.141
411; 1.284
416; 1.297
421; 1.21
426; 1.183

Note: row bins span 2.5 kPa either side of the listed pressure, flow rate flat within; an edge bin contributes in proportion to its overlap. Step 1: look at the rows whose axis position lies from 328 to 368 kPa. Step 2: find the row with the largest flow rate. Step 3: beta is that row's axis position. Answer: 331 kPa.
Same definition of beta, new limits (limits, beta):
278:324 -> 321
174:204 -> 196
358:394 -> 386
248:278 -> 256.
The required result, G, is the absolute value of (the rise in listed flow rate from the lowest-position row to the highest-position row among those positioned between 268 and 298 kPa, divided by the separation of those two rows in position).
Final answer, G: 0.000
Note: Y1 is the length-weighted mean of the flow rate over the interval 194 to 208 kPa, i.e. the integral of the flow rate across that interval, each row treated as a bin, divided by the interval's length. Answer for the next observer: 1.31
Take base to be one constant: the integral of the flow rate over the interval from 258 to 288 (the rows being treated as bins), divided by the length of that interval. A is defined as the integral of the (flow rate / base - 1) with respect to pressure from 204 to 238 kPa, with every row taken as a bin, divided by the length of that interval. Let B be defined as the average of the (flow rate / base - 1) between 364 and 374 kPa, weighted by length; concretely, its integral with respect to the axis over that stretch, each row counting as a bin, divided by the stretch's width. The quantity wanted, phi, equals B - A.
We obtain -0.09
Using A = 0.007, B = -0.08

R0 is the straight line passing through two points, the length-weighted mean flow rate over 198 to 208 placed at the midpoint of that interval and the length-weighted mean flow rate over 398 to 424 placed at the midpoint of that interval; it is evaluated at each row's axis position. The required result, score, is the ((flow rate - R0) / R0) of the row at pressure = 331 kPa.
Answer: 0.02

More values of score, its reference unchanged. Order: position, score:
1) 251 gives 0.02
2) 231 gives -0.05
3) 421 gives -0.03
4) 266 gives 0.06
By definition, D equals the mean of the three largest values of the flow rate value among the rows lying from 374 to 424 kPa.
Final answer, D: 1.29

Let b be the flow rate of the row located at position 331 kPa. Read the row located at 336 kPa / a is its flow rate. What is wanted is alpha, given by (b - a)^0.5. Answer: 0.34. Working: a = 1.158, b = 1.276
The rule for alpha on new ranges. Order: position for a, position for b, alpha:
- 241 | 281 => 0.15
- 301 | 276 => 0.08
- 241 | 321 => 0.35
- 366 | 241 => 0.14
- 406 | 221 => 0.44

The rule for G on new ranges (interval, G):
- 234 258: 0.006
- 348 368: 0.007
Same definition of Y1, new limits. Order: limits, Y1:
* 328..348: 1.17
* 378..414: 1.26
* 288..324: 1.31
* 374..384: 1.24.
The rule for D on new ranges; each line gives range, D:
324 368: 1.26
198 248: 1.35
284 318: 1.31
